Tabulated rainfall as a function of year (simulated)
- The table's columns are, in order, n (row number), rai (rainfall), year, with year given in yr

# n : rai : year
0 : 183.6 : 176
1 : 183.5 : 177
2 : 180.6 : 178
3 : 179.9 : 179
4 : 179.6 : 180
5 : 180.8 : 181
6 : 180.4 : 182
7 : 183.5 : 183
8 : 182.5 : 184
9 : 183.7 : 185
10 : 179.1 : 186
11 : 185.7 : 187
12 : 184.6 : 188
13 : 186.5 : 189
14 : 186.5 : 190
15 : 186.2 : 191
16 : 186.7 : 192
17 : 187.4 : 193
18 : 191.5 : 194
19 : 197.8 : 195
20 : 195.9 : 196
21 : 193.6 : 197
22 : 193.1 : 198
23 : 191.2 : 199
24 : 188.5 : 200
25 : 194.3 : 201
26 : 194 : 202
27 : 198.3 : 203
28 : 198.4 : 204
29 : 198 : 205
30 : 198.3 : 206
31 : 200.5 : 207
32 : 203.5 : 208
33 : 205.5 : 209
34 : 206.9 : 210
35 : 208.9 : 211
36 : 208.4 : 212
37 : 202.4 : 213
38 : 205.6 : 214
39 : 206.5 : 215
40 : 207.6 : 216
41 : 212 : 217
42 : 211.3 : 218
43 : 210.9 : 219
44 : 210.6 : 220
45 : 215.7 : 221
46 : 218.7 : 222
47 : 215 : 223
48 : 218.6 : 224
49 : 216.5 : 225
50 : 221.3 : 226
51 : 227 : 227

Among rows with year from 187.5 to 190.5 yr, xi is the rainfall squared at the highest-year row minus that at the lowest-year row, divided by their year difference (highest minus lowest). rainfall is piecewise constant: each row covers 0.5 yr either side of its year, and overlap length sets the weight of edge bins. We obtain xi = 353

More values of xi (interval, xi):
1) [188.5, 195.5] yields 724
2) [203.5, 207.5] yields 279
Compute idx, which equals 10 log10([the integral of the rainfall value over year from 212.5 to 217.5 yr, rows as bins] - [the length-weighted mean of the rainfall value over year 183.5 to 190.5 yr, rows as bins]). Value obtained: 29.3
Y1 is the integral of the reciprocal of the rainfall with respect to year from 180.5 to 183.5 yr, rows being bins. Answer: 0.017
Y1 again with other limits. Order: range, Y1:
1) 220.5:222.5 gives 0.009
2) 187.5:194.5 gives 0.037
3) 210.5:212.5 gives 0.010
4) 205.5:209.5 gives 0.020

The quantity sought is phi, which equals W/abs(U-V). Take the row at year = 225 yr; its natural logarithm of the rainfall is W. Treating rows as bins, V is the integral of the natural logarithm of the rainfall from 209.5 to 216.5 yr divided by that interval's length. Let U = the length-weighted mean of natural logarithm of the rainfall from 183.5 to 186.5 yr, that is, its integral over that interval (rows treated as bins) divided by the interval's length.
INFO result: 42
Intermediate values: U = 5.20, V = 5.33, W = 5.378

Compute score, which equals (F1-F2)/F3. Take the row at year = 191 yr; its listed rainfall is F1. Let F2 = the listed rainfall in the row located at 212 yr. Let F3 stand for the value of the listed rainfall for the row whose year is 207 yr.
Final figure -0.11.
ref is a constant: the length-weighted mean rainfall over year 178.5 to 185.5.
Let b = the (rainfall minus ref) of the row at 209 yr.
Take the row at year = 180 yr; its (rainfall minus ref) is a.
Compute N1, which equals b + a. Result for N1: 22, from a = -2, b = 24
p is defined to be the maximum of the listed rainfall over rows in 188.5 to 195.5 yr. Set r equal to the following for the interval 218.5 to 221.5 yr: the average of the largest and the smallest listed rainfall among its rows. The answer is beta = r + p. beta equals 411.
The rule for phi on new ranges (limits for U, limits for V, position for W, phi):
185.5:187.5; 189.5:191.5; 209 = 247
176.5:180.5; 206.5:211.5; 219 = 43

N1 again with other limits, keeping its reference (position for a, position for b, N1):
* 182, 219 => 28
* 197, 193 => 18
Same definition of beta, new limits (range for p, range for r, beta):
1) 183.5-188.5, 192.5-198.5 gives 378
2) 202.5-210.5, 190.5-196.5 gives 399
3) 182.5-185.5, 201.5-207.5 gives 381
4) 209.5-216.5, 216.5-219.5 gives 420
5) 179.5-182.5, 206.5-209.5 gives 384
